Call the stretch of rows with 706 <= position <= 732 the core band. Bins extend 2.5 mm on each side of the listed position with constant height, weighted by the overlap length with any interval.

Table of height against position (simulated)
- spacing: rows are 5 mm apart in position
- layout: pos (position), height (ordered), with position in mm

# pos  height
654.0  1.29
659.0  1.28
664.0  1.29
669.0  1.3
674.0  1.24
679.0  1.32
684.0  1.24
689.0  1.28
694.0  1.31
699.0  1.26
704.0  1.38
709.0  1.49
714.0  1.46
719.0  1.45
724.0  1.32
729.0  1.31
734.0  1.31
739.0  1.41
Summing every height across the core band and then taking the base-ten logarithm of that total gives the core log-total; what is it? 0.85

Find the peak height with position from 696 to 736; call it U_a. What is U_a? 1.49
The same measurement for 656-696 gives 1.32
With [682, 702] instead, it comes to 1.31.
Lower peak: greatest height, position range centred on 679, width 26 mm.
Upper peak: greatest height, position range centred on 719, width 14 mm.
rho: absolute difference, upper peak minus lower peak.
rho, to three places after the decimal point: 0.140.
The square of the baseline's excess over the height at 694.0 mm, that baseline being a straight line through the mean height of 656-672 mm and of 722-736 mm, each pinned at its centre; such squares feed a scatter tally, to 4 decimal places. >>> 0.0001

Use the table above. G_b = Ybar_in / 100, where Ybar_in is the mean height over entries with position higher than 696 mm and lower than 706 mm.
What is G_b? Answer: 0.0132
